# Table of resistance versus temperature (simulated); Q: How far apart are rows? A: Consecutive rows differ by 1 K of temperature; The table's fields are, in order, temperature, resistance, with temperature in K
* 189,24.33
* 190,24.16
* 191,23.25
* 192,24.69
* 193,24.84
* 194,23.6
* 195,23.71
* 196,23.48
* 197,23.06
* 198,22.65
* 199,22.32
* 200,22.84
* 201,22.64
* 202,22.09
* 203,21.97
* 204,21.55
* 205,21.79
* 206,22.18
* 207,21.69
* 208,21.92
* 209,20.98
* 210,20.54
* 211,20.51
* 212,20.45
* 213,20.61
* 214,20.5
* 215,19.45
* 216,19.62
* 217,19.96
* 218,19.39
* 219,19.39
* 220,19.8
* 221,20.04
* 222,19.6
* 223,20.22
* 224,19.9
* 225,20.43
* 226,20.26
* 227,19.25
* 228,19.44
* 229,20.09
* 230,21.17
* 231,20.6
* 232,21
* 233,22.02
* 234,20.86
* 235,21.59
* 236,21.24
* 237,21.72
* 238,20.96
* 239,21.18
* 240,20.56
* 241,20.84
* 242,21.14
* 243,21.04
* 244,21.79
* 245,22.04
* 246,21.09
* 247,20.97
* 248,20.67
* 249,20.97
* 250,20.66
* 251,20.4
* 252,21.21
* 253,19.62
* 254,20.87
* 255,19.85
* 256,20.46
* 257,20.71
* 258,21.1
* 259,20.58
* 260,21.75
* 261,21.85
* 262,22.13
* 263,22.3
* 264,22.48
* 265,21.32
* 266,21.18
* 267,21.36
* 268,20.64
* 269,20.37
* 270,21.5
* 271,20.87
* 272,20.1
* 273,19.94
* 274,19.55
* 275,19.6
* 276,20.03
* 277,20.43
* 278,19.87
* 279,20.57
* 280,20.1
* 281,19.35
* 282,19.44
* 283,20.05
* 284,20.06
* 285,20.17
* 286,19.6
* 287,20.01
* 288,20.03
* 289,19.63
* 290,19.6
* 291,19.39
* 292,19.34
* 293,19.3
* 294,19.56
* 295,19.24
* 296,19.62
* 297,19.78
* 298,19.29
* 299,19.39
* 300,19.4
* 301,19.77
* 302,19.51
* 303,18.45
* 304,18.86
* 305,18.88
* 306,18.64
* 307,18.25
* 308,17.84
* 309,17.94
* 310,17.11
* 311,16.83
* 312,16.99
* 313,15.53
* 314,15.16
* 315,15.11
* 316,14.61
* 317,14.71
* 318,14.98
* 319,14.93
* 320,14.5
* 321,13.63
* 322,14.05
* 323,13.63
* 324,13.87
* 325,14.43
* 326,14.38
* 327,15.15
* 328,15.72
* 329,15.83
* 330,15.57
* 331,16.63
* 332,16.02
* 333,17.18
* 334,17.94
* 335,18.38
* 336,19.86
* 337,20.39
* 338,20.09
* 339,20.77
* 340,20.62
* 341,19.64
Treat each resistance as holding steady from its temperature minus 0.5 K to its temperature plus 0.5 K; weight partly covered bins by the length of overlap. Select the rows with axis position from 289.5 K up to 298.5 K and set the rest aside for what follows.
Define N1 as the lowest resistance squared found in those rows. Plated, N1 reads 370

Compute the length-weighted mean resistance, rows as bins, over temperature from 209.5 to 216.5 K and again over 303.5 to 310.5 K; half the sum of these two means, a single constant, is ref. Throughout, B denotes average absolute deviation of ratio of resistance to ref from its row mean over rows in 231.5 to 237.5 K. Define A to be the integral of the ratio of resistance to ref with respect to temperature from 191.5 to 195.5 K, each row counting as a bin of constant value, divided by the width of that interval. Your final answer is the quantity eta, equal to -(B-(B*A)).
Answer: 0.0050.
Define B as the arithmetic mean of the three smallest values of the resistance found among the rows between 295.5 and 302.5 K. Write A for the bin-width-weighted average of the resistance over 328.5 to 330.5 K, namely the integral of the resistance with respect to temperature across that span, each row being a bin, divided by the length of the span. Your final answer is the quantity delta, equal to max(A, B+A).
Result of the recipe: 35.1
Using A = 15.7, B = 19.4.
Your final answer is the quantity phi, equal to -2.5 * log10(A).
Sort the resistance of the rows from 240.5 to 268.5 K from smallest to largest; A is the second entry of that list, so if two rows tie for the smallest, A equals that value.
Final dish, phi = -3.24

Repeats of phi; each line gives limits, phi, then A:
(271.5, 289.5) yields -3.22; 19.44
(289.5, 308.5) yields -3.15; 18.25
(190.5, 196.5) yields -3.43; 23.48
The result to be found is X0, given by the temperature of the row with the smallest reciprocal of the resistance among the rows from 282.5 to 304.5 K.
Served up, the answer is 285 K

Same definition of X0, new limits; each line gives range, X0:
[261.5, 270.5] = 264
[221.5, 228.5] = 225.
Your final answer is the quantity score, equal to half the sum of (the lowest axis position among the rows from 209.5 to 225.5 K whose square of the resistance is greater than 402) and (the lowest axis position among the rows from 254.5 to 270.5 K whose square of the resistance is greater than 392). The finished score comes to 232.5 K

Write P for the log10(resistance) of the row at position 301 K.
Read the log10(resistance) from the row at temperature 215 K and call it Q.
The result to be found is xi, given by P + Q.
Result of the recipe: 2.58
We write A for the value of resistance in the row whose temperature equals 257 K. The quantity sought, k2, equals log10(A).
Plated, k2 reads 1.316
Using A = 20.71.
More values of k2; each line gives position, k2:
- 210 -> 1.313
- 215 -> 1.289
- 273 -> 1.300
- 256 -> 1.311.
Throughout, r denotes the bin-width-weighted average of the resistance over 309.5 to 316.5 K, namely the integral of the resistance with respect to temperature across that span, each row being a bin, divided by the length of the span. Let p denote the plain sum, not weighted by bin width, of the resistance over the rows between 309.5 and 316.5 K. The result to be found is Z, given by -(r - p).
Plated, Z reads 95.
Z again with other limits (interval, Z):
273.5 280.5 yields 120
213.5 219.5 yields 99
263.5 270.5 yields 128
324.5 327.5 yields 29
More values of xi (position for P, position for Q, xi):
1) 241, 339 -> 2.64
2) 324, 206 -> 2.49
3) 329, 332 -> 2.40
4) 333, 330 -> 2.43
